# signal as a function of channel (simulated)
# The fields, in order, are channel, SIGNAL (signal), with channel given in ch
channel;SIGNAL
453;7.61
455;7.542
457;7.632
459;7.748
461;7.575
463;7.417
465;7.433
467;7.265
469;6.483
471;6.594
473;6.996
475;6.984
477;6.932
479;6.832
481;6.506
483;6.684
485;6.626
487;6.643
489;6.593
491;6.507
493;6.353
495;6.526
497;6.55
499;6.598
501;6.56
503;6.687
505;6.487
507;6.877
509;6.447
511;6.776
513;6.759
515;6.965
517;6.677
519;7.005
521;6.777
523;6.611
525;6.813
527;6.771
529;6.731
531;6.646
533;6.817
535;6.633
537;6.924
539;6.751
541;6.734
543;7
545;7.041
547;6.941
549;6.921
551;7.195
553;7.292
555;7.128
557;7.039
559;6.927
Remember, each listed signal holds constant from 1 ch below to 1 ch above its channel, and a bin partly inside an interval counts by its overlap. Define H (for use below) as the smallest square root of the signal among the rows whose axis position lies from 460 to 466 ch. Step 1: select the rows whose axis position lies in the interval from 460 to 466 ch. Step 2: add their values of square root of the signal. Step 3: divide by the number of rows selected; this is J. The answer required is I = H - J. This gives -0.011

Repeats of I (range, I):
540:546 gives -0.036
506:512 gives -0.049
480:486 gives -0.019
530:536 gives -0.013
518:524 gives -0.036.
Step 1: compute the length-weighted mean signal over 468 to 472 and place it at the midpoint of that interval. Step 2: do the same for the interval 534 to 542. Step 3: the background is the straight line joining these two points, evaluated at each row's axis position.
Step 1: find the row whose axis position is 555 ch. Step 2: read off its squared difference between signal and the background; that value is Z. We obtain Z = 0.097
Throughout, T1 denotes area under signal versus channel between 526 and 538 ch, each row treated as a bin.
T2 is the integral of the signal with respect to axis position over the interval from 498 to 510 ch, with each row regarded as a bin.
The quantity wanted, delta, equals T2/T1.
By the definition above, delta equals 0.98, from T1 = 81.0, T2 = 79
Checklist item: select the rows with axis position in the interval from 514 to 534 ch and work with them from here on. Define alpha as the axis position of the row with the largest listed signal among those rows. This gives 519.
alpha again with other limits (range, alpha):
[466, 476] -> 467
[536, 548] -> 545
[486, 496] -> 487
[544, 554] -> 553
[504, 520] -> 519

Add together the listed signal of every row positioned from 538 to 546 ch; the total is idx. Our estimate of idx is 27.5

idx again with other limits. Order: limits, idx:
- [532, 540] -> 27.1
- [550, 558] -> 28.7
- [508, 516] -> 26.9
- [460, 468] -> 29.7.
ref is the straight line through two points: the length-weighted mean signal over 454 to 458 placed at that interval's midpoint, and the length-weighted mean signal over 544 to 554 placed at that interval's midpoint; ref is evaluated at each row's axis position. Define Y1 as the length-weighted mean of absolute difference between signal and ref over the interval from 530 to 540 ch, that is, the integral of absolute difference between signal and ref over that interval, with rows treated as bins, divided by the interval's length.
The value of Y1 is 0.4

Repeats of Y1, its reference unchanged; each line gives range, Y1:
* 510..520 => 0.4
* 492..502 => 0.8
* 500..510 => 0.7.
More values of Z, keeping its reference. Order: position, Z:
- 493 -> 0.068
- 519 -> 0.094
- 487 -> 0.002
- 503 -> 0.002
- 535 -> 0.014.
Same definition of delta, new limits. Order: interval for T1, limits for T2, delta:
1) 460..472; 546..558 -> 0.99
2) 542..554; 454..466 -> 1.07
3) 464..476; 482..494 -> 0.94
